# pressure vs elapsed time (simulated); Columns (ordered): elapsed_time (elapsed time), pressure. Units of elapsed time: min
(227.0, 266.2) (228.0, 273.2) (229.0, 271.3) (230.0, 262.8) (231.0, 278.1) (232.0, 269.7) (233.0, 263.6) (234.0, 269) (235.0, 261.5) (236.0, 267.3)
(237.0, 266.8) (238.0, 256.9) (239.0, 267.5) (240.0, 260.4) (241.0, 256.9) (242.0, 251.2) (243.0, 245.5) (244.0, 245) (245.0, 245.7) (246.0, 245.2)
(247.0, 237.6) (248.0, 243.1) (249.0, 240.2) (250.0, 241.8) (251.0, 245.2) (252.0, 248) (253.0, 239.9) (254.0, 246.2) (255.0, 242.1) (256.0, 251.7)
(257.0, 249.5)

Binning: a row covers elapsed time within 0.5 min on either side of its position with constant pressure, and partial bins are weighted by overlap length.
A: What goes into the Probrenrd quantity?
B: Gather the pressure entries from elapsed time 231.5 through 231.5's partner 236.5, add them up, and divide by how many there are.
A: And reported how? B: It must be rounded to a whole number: 266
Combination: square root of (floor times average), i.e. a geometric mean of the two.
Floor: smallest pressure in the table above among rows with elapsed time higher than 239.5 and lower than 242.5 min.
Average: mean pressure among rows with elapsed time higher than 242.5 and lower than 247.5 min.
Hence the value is 247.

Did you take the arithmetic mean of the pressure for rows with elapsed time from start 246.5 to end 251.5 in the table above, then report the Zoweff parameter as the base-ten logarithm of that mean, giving 2.38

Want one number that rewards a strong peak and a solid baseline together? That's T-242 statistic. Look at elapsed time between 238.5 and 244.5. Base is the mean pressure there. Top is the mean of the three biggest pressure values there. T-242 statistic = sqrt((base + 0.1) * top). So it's 258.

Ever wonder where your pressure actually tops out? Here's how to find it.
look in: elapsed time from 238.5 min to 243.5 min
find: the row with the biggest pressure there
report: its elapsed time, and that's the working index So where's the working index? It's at 239.0 min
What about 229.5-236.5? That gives 231.0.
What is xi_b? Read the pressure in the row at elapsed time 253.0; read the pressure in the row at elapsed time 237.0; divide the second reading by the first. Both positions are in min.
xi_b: 1.11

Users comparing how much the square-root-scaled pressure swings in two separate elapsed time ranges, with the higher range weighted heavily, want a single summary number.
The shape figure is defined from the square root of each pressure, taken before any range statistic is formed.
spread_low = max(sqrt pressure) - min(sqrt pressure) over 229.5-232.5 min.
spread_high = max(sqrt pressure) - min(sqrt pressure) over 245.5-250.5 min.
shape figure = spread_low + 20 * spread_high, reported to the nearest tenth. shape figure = 5.4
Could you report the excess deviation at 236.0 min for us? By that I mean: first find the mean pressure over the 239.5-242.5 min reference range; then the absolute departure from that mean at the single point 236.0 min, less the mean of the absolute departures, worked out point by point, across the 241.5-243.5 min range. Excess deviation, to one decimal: 3.3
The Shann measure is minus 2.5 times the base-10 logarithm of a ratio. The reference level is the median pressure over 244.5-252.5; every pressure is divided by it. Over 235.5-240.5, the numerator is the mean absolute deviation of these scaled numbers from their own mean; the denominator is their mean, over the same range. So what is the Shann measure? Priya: 4.5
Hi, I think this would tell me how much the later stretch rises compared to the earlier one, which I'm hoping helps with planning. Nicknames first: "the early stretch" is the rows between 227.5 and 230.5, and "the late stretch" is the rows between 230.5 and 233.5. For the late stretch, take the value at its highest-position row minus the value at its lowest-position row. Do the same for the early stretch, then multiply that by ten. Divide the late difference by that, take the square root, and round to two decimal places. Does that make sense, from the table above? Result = 0.37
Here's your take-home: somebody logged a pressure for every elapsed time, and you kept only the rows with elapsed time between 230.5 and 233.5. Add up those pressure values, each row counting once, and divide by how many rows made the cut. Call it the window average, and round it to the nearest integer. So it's 270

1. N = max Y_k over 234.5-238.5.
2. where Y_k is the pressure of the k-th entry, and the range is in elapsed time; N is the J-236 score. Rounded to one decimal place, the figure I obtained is 267.3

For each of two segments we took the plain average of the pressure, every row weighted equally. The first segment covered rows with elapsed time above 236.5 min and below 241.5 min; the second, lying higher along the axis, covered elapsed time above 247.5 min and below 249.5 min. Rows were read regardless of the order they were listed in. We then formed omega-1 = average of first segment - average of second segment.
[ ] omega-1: 20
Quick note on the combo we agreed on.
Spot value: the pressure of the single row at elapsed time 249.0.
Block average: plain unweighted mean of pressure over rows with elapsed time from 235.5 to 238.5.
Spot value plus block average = 504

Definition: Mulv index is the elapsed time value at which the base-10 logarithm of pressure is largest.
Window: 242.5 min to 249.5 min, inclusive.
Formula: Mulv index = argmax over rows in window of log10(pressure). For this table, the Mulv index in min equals 245.0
